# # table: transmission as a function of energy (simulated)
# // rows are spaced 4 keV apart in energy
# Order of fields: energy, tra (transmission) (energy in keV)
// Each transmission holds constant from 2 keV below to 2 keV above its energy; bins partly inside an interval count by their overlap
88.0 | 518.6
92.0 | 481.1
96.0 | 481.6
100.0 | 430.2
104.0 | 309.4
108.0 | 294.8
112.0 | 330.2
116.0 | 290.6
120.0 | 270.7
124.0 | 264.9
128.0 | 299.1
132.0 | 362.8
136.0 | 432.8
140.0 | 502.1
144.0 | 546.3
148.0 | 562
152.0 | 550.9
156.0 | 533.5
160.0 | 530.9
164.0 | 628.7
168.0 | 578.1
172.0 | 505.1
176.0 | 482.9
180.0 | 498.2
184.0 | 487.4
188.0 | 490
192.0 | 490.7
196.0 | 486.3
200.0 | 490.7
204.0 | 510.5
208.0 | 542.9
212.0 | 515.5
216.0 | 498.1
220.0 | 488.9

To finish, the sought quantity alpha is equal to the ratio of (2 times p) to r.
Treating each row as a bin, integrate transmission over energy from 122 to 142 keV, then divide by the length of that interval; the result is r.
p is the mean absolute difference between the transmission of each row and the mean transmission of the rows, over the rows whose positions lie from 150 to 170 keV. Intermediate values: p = 31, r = 372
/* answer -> 0.17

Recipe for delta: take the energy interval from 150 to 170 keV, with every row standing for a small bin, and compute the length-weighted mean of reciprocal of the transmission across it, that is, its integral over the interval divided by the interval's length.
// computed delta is 0.0018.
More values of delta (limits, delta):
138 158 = 0.0019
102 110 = 0.0033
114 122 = 0.0036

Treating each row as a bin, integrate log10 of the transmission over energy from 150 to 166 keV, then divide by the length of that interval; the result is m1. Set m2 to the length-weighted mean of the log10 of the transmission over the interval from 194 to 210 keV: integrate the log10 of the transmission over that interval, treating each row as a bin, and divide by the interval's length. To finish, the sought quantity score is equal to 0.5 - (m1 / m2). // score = -0.52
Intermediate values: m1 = 2.75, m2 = 2.71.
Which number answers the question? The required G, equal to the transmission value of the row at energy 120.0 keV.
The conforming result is 270.7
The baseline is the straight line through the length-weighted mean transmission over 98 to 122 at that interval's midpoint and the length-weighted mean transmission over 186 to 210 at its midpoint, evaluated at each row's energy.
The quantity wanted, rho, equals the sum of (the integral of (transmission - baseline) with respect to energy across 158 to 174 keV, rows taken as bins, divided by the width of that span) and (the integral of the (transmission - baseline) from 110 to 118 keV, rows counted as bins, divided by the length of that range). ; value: 106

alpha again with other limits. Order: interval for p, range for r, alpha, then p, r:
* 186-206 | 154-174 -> 0.02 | 7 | 555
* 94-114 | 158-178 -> 0.25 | 69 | 545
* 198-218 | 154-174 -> 0.05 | 14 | 555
